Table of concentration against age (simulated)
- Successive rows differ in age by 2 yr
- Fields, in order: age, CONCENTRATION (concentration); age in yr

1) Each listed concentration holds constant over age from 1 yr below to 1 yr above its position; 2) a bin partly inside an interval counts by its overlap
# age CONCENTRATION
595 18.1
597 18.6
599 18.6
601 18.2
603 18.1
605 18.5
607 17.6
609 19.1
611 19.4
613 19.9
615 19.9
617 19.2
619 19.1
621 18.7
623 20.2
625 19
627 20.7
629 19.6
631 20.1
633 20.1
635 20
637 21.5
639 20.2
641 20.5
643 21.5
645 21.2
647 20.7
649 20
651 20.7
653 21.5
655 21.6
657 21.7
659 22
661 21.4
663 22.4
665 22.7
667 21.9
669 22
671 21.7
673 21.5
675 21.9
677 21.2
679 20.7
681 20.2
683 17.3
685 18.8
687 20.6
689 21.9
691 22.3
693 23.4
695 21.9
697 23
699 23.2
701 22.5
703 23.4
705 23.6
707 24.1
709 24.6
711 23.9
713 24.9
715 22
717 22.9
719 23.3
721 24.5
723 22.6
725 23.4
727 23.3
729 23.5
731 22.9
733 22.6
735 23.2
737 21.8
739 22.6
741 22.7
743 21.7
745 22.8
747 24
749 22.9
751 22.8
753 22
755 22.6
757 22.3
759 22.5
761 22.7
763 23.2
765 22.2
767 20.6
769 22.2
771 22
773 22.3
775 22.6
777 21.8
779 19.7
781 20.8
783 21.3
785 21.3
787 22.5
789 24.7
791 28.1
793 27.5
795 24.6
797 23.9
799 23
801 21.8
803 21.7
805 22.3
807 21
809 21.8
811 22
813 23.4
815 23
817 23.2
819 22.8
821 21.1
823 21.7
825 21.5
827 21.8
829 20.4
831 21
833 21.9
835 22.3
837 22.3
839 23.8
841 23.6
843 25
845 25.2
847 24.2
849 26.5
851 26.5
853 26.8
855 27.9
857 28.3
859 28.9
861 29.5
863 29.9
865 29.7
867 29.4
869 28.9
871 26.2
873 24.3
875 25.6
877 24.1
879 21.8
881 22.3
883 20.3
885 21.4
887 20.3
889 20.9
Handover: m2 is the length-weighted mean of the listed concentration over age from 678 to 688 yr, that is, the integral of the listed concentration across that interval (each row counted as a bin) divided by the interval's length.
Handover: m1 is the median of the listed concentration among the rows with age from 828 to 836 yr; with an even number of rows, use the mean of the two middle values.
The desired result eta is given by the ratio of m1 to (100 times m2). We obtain 0.0110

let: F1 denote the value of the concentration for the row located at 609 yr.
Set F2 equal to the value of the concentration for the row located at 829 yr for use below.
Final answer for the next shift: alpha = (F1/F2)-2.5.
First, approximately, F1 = 19.1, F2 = 20.4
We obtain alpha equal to -1.56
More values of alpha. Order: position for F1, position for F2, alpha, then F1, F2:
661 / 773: -1.54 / 21.4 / 22.3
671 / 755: -1.54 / 21.7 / 22.6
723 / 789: -1.59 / 22.6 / 24.7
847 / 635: -1.29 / 24.2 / 20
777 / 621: -1.33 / 21.8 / 18.7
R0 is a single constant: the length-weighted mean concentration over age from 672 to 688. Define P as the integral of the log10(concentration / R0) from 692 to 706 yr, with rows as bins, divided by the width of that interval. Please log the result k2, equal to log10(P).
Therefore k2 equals -1.26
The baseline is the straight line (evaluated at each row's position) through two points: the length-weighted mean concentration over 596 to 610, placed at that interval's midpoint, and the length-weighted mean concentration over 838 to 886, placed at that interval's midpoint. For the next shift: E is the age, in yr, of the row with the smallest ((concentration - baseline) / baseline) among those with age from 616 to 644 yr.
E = 621 yr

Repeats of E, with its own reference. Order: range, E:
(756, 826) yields 779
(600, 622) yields 607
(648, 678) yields 649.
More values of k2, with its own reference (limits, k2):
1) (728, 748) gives -1.30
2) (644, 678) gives -1.59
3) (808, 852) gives -1.28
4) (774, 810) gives -1.31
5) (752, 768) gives -1.39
